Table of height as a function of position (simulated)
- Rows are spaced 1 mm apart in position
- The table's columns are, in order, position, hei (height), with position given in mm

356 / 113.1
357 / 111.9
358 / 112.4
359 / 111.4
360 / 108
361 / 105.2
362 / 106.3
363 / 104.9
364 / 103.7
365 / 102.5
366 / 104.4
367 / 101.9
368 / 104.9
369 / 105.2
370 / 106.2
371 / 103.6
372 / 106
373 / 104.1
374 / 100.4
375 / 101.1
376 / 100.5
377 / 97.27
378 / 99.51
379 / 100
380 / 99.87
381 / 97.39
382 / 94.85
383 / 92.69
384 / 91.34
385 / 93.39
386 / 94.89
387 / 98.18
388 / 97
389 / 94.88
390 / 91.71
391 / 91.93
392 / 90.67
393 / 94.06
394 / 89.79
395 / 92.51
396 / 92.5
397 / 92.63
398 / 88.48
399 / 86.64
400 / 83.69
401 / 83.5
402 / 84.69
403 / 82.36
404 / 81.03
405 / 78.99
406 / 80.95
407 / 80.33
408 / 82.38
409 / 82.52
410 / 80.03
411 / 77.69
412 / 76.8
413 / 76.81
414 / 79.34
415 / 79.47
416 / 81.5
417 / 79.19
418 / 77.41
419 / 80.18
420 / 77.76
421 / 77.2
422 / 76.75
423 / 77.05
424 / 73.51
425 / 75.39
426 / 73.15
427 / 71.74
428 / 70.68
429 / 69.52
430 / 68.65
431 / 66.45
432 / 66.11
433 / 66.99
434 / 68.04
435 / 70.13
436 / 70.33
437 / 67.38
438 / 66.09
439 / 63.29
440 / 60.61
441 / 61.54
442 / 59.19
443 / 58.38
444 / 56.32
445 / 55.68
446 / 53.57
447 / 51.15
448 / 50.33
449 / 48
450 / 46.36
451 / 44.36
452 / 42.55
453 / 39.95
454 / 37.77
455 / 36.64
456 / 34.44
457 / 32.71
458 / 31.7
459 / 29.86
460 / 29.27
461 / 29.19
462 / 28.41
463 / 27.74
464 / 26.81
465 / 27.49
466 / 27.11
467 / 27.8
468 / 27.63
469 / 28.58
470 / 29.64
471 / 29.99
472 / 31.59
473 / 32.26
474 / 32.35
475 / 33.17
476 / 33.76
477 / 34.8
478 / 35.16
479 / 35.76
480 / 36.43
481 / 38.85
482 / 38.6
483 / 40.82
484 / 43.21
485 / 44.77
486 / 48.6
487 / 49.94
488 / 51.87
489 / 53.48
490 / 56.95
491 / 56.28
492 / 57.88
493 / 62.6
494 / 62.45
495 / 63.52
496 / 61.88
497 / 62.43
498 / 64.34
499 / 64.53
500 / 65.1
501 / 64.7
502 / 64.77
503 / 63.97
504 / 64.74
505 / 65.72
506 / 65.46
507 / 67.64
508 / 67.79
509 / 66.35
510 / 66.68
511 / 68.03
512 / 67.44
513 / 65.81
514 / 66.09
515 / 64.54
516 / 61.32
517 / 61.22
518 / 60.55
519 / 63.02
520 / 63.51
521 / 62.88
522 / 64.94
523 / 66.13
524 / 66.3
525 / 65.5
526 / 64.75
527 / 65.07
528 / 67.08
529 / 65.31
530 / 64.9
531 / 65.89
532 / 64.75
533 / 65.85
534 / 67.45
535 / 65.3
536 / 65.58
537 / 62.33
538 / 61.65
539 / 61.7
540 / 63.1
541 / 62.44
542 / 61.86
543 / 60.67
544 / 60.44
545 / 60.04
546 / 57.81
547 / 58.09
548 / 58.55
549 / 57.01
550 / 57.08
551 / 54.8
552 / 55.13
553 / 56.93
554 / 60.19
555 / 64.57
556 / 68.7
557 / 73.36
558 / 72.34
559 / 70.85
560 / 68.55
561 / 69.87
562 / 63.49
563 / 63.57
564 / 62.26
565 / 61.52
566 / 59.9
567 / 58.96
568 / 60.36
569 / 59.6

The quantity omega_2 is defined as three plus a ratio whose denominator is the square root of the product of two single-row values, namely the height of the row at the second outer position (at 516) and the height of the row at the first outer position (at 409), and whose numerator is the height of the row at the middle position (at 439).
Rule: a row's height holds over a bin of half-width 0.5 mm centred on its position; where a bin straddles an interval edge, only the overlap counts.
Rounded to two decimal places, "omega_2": 3.89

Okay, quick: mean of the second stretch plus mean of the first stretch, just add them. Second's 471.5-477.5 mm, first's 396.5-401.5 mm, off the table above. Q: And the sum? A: 120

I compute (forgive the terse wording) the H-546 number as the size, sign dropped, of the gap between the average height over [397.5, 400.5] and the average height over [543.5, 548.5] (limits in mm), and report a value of 27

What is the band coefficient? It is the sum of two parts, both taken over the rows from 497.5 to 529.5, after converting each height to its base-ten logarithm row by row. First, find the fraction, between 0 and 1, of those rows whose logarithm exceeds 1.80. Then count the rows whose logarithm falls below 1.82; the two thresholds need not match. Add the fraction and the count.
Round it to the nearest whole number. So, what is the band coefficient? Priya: 23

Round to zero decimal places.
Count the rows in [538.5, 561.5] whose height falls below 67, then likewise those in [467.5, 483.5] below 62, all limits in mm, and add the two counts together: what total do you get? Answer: 33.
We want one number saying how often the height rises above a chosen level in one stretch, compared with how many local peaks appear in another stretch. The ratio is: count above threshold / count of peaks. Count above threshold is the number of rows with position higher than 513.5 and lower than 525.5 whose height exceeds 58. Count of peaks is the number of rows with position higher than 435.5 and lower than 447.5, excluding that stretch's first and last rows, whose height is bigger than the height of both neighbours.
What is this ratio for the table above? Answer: 12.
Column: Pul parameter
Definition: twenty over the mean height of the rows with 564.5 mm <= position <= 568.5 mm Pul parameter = 0.33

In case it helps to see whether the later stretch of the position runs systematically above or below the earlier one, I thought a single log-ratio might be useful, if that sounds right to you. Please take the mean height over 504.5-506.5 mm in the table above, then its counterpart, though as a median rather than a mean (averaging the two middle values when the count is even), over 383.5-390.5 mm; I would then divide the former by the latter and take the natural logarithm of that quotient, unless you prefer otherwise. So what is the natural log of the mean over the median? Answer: -0.4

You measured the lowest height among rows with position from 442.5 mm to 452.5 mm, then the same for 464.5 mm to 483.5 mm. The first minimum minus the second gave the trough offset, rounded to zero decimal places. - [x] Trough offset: 15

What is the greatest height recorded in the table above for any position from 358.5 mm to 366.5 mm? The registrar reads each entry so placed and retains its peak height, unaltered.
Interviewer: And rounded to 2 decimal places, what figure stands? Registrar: 111.40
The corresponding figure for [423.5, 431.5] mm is 75.39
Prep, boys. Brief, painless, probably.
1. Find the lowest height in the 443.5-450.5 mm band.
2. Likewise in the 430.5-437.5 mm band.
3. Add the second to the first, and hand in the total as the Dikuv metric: 112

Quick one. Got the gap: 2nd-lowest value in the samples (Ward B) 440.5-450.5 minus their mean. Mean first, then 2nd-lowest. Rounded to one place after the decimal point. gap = -6.1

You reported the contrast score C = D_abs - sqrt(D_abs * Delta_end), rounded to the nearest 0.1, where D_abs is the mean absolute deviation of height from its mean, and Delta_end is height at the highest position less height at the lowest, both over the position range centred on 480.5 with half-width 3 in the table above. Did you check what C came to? -1.4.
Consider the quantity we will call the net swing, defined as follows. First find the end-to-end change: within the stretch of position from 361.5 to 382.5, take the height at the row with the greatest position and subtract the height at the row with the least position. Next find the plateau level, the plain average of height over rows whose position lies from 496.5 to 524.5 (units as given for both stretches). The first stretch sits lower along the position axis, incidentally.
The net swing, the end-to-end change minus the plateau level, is -76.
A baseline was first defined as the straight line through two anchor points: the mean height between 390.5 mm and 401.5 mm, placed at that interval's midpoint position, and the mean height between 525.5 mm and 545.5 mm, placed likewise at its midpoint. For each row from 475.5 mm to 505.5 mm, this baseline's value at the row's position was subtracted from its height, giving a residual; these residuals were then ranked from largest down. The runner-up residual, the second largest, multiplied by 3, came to -15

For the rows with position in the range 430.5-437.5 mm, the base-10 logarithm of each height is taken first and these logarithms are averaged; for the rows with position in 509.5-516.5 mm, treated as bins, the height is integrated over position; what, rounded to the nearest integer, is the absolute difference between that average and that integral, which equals 458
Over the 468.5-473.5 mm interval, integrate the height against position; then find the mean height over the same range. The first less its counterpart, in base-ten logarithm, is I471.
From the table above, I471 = 2.09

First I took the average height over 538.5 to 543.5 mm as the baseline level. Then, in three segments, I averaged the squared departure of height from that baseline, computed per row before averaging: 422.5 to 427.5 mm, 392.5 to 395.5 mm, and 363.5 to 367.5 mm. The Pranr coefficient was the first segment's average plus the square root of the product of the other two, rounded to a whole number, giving 1397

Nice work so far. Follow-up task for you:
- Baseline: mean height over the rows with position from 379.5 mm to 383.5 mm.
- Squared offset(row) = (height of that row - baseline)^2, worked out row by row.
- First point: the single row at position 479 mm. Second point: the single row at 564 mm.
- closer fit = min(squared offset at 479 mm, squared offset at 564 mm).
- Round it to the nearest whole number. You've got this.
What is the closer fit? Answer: 1152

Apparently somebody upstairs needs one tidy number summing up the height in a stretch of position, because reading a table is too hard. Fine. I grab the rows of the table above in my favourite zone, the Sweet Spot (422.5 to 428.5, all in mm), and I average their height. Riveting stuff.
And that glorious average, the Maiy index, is 74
